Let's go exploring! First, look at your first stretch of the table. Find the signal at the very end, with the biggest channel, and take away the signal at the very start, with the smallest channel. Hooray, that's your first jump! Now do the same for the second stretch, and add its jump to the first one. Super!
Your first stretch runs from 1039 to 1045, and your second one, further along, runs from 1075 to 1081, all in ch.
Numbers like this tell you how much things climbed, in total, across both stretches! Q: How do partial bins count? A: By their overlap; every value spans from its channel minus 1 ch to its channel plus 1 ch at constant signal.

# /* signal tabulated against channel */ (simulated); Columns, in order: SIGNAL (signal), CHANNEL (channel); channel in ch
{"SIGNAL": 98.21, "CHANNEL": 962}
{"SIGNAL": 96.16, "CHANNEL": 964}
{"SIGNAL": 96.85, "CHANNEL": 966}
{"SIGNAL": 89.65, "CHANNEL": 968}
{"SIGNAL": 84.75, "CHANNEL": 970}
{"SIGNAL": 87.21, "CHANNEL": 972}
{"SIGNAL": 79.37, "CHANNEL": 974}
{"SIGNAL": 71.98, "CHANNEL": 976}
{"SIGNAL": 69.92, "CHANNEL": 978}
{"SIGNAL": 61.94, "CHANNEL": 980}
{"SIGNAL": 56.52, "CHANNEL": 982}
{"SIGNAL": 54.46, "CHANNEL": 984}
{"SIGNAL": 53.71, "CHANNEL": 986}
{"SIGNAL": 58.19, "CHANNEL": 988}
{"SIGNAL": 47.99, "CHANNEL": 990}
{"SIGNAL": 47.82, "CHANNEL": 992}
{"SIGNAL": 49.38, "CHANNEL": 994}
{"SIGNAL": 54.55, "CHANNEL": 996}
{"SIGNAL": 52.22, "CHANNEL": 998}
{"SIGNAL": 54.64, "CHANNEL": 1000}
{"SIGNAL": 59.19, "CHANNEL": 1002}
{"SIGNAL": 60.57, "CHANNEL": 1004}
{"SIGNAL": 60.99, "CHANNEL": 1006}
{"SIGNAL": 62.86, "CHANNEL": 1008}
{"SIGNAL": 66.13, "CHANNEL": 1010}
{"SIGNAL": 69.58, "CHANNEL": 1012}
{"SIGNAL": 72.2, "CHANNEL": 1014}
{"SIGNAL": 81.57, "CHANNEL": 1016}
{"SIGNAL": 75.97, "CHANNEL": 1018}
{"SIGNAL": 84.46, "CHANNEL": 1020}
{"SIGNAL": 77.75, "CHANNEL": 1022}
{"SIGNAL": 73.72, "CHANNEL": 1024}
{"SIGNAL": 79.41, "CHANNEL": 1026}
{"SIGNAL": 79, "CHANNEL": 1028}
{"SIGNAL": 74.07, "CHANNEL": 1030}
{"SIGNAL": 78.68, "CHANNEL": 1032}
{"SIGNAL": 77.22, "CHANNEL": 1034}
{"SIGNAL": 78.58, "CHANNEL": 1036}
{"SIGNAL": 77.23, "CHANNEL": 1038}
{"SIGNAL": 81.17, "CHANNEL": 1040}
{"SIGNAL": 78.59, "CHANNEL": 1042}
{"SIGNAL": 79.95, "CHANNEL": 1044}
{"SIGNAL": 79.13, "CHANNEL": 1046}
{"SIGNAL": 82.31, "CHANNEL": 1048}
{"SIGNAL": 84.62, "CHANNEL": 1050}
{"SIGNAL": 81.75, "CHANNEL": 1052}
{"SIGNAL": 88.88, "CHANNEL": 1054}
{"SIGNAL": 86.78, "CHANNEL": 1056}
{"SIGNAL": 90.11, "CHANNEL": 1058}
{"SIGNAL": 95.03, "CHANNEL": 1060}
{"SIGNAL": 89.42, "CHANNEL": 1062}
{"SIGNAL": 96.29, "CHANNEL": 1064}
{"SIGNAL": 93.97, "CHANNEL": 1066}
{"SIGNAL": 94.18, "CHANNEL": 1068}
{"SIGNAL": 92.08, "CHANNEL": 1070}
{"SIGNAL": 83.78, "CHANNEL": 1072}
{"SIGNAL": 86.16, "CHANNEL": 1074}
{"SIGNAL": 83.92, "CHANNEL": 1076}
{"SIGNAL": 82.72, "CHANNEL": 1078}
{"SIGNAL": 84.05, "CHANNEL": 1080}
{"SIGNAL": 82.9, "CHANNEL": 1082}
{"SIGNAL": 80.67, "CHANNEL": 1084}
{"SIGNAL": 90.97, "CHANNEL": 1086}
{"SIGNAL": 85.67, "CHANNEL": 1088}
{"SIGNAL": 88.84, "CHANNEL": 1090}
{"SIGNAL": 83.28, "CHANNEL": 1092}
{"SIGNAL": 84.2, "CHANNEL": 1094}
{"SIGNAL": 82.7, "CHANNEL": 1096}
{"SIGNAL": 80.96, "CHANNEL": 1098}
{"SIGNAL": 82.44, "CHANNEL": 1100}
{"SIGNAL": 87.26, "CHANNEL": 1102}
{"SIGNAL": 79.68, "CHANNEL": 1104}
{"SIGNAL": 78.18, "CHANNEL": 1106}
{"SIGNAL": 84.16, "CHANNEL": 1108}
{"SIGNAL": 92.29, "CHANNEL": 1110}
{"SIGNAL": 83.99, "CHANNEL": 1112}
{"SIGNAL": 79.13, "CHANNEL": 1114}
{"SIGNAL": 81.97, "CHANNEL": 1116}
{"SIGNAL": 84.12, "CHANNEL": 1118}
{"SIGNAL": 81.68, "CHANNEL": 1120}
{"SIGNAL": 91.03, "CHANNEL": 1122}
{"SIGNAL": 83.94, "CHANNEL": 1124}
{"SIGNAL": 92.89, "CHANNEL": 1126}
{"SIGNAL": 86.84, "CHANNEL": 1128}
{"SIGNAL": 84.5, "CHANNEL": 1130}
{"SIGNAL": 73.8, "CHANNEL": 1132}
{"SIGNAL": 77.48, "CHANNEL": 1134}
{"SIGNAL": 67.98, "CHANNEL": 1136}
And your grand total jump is -1.1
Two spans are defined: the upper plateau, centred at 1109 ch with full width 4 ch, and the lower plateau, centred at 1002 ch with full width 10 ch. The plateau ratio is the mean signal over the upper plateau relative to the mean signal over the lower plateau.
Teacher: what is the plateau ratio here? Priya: 1.53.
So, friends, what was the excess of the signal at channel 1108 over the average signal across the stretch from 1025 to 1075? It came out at 0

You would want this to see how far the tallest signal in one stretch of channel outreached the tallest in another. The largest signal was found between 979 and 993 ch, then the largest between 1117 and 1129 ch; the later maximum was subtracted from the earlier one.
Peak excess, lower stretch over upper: -31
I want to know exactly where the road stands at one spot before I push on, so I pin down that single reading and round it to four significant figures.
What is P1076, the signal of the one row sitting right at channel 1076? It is 83.92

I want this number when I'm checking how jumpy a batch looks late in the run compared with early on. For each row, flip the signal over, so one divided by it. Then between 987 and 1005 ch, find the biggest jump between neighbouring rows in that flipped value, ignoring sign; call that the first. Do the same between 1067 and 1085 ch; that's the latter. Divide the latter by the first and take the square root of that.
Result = 0.54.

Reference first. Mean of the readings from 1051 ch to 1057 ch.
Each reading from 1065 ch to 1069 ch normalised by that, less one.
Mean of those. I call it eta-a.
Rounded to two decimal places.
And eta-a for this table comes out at 0.10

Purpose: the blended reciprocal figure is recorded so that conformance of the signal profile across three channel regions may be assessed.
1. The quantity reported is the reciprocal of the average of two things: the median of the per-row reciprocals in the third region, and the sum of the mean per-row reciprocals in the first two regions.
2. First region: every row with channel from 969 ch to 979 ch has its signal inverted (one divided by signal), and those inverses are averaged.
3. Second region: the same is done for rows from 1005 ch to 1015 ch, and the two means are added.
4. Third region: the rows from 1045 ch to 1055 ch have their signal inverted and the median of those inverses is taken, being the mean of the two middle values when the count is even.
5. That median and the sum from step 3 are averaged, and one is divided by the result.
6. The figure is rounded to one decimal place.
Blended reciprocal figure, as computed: 49.9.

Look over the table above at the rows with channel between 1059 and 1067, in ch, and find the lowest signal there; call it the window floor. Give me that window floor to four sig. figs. 89.42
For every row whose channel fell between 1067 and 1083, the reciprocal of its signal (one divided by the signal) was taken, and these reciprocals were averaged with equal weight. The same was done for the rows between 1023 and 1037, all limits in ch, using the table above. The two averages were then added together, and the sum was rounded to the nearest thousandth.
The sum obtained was 0.025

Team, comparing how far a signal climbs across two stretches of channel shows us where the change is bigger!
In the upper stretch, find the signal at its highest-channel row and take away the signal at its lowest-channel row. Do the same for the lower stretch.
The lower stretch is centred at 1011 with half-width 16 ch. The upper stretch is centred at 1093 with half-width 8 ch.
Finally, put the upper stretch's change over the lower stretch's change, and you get -0.3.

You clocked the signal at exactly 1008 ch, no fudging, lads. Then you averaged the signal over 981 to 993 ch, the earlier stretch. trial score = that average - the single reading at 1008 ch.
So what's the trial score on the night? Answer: -10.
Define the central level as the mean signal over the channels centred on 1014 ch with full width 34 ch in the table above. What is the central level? 70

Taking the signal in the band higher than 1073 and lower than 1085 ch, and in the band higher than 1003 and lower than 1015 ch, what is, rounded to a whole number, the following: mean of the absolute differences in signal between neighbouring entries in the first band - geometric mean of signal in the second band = -64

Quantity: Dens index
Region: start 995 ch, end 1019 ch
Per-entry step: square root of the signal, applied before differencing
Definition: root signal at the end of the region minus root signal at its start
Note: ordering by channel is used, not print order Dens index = 1.3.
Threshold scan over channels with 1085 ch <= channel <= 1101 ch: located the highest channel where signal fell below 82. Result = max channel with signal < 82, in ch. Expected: 1098 ch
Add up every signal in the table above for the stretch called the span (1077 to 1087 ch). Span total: 421.3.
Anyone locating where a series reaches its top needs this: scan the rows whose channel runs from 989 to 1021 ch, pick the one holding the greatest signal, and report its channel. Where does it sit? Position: 1020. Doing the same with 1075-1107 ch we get 1086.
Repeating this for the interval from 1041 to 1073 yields 1064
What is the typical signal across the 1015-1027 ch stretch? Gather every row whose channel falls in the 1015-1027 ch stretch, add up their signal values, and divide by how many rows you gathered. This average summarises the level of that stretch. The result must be 79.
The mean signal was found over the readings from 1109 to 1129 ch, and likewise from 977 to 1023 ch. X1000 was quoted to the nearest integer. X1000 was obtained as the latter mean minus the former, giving -24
